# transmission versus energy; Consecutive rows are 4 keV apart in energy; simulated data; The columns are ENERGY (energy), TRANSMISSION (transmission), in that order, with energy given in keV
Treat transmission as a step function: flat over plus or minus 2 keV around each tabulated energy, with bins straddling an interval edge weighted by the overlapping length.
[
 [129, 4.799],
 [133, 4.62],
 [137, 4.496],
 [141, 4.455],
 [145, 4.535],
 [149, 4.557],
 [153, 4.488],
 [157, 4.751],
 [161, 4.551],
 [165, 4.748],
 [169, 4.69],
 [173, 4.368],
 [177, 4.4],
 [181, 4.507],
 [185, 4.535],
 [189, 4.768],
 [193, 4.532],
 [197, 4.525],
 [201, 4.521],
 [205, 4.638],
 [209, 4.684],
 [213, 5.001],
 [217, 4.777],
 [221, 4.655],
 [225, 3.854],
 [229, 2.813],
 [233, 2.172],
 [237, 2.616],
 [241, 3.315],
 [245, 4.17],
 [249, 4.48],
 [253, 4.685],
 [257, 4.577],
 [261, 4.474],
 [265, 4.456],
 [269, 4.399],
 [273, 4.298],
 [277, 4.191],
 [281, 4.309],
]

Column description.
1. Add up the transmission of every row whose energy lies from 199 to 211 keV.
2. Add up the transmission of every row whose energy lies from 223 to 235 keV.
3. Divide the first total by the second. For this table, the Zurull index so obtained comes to 1.57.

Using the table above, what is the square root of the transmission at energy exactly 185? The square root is 2.13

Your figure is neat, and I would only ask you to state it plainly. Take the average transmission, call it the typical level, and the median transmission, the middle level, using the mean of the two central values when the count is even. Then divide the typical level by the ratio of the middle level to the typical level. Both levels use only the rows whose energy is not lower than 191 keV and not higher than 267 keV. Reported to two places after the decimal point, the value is 3.82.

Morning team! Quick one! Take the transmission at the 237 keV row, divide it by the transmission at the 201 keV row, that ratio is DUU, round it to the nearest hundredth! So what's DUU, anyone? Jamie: 0.58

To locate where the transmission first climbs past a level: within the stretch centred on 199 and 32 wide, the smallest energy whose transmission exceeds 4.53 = 185 keV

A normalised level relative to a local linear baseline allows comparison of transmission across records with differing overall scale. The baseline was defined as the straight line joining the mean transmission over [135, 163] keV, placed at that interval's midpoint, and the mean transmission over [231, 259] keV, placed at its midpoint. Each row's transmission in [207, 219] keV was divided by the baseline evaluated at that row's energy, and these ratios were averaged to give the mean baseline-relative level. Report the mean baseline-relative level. 1.21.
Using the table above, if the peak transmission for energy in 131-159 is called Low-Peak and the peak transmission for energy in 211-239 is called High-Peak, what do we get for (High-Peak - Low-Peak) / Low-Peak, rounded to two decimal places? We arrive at 0.05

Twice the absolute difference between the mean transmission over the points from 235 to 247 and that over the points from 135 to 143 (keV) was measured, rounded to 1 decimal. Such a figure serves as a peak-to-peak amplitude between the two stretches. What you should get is 2.2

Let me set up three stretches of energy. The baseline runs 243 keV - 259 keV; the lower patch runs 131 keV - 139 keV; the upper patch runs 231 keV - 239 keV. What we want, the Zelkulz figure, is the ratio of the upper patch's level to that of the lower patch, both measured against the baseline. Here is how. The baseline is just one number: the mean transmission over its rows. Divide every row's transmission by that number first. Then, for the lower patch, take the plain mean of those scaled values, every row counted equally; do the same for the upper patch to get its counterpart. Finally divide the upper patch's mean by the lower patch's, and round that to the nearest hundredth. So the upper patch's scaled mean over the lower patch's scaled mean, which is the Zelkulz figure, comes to 0.53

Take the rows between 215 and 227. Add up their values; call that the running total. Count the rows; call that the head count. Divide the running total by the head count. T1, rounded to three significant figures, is 4.43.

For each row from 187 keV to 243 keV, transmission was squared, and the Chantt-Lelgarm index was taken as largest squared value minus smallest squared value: 20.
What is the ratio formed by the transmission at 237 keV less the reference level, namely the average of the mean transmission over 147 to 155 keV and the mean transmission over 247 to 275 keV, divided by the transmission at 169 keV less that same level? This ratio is -10.0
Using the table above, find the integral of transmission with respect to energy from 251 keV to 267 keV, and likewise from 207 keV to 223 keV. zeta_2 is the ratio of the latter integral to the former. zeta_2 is 1.05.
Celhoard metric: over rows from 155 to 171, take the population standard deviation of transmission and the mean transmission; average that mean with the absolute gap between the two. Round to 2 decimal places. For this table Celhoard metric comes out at 4.64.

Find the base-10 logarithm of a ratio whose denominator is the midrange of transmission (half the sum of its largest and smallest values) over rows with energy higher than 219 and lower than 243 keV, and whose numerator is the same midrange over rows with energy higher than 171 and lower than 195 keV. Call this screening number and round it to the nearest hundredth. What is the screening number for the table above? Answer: 0.13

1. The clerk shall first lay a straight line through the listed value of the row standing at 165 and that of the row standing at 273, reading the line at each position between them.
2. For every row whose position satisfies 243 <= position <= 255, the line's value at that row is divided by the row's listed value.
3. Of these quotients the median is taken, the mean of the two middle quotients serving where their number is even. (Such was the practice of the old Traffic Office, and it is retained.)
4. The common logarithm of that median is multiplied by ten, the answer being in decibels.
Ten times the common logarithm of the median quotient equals -0.1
